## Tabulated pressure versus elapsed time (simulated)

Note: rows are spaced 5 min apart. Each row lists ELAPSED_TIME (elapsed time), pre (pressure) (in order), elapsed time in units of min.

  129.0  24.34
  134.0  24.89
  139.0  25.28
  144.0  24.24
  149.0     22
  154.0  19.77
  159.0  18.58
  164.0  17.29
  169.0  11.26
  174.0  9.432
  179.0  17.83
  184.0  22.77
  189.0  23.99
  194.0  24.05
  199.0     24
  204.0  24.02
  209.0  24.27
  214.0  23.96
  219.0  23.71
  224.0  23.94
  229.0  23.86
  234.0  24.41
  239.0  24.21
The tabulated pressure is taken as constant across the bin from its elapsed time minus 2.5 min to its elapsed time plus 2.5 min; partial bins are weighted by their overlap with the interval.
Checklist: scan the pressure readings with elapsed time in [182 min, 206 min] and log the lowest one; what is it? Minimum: 22.77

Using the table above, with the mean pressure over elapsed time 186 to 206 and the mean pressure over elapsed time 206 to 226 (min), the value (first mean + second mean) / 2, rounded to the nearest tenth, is 24.0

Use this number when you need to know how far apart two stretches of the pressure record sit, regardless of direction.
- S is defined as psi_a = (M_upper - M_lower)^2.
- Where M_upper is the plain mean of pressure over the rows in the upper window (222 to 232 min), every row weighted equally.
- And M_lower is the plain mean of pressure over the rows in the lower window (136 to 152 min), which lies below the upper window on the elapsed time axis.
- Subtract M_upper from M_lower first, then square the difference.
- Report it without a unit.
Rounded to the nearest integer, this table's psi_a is 0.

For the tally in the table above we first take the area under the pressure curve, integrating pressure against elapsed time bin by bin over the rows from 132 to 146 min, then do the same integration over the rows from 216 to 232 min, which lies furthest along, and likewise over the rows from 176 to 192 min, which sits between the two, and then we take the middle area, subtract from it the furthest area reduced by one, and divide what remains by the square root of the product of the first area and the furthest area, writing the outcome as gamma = -0.1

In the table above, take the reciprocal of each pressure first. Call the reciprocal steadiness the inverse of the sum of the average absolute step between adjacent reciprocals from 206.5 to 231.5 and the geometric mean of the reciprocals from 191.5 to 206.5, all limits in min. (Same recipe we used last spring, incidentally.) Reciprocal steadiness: 23.8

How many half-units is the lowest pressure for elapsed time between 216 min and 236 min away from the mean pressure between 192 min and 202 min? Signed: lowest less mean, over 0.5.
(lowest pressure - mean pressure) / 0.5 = -1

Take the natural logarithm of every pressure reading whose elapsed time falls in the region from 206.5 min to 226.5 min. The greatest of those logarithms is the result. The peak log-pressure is 3.19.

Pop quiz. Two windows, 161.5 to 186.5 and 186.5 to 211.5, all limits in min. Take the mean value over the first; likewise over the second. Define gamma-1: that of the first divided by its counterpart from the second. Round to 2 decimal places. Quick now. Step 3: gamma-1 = 0.65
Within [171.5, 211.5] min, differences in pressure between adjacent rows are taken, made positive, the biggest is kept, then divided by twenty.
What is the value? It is 0.42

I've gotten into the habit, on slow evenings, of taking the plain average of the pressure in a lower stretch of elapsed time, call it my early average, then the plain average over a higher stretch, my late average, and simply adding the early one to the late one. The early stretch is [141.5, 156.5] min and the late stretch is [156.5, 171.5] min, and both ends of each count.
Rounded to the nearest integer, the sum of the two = 38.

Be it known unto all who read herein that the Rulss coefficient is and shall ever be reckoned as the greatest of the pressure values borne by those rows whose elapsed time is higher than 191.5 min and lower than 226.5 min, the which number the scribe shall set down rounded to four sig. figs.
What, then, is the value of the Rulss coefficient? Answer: 24.27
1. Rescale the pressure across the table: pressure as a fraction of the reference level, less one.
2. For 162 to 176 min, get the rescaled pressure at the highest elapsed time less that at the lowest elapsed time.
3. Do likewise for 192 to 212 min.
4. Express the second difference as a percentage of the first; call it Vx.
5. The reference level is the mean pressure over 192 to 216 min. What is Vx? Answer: -2.8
